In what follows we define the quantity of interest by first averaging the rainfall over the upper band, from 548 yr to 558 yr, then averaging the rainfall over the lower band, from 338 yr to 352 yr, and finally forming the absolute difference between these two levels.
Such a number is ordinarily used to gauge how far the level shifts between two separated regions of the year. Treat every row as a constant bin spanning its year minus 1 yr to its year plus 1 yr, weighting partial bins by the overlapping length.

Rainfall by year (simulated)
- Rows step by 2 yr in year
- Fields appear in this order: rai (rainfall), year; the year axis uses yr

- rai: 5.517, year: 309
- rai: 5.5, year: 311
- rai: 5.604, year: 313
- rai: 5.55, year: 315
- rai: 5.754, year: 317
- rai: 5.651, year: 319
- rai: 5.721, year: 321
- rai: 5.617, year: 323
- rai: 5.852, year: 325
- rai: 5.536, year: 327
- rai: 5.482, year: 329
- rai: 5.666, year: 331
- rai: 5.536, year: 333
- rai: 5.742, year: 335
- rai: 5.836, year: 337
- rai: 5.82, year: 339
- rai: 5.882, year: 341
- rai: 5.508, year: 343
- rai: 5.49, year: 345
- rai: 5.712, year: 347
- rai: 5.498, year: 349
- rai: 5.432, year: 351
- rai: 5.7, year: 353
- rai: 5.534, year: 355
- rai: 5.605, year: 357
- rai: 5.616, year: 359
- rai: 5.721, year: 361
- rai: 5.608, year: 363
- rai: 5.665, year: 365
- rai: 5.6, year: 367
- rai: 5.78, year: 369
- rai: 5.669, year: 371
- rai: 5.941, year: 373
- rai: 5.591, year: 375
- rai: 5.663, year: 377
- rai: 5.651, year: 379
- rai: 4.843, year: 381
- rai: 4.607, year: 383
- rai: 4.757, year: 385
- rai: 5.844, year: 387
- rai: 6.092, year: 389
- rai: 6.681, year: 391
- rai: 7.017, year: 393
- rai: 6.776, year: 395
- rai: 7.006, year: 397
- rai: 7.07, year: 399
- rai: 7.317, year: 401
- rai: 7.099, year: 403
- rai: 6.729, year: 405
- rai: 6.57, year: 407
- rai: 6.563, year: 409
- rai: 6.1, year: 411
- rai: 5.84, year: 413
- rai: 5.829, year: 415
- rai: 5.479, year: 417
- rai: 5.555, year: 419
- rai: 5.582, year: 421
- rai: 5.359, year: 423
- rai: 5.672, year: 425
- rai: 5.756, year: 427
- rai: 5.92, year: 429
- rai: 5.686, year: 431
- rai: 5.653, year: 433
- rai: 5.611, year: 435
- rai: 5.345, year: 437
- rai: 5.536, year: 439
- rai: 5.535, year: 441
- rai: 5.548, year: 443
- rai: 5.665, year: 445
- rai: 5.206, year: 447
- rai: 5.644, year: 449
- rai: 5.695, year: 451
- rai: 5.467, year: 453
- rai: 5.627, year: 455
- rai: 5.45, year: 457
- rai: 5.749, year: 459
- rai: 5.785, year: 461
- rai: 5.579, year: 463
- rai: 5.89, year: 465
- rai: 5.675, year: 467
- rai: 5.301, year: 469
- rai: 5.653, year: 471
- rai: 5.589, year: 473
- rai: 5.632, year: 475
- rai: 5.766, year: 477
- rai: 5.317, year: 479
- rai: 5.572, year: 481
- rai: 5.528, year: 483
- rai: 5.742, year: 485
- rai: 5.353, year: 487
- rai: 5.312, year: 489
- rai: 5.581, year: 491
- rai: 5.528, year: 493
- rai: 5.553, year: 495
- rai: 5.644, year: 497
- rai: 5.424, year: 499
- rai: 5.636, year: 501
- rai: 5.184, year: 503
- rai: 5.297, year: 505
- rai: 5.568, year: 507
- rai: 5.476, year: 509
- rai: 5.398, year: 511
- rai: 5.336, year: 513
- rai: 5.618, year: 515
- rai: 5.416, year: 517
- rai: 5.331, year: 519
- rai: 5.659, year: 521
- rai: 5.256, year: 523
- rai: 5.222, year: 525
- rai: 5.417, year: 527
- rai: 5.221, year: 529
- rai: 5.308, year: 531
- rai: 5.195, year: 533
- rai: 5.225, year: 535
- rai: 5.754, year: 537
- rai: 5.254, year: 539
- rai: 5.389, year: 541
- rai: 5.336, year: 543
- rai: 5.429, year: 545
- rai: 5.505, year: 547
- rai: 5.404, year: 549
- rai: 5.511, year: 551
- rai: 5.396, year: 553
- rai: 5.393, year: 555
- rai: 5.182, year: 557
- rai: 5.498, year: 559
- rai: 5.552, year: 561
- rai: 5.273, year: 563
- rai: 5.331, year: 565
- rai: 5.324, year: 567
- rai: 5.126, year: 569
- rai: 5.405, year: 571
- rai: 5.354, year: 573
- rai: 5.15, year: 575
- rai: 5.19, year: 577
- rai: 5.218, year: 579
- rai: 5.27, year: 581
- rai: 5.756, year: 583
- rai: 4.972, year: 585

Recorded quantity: 0.24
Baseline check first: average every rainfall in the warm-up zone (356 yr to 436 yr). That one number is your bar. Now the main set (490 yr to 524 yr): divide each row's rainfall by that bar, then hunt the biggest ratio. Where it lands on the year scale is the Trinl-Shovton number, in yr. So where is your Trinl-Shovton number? 521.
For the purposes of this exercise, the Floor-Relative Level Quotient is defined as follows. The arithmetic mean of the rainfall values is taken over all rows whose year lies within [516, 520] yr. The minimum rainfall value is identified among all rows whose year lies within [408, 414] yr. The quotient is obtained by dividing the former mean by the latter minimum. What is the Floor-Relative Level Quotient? 0.92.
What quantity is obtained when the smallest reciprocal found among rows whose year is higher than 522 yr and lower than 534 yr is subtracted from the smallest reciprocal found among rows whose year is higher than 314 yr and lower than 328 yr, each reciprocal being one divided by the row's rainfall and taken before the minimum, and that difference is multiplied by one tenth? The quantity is -0.0014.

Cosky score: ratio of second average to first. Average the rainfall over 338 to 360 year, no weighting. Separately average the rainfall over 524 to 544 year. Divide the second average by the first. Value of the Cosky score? 0.949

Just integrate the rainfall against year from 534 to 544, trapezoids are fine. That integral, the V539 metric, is 54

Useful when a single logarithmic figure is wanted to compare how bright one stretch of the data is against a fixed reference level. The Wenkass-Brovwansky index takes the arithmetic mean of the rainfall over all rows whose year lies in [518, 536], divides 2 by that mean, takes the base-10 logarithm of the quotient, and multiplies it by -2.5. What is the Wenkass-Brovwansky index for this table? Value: 1.06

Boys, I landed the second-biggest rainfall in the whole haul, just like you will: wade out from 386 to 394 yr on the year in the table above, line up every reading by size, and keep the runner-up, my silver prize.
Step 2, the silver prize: 6.681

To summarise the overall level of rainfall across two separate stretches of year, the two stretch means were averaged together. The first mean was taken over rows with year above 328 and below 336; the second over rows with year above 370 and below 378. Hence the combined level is 5.66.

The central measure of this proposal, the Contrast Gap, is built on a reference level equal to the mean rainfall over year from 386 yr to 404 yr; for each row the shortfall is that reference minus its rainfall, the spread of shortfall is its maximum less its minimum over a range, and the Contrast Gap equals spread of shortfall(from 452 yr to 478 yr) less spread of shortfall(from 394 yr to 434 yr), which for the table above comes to -1.4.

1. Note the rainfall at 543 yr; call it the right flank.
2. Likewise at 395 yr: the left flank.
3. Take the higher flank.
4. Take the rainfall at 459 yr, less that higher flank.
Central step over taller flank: -1.0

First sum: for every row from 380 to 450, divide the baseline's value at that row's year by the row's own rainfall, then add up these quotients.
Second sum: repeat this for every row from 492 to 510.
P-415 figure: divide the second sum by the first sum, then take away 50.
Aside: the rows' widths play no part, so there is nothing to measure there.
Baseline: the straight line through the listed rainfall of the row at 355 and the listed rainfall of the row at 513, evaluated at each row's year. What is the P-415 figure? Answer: -49.7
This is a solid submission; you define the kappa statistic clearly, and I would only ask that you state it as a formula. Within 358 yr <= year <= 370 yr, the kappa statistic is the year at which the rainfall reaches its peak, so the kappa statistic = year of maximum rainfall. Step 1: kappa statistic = 369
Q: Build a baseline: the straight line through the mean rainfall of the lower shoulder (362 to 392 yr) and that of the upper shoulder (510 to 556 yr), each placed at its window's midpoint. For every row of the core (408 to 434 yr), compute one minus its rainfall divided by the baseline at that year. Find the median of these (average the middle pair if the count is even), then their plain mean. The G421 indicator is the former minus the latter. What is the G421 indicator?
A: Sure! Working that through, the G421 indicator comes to 0.012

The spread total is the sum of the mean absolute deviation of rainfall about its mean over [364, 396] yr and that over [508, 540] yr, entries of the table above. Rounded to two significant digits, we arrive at 0.61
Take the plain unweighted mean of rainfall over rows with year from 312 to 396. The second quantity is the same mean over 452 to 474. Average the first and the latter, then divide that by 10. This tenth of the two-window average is 0.565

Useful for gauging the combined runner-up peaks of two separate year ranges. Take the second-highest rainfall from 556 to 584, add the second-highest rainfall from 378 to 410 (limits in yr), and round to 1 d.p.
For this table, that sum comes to 12.7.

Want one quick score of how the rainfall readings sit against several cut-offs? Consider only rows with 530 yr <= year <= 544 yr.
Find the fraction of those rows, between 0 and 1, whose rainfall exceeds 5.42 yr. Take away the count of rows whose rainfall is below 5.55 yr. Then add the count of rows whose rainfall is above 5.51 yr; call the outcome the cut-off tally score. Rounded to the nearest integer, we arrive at -5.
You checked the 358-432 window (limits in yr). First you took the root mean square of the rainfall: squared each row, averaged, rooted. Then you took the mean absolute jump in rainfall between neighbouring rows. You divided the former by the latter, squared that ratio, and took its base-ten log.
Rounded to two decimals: 2.81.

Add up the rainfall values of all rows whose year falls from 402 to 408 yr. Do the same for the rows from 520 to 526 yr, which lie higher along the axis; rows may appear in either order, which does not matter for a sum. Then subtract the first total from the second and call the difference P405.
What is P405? -4.3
